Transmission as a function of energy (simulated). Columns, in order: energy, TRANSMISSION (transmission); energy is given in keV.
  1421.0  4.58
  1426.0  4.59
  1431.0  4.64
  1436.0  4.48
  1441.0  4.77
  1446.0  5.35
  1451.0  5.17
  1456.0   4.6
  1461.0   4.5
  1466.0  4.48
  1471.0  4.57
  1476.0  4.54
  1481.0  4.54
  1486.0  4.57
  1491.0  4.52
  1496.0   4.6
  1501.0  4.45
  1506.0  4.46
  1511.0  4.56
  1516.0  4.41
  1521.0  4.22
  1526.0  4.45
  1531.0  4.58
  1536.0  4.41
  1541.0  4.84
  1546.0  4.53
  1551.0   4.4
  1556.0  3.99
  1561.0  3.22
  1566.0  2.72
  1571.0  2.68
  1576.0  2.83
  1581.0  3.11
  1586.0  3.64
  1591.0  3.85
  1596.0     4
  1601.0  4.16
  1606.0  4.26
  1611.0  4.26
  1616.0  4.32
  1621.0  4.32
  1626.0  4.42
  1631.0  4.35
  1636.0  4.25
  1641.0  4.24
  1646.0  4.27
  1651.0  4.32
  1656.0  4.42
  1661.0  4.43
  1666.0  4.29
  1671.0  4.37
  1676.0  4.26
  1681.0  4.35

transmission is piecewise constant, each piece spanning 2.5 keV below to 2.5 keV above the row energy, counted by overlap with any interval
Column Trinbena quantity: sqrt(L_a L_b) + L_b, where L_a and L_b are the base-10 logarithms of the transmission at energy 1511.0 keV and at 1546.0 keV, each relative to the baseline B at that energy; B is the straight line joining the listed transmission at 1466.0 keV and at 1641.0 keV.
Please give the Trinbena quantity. 0.030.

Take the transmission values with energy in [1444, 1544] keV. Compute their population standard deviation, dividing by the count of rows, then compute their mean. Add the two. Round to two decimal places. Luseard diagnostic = 4.84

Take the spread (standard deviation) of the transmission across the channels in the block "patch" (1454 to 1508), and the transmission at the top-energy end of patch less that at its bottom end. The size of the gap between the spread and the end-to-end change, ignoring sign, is 0.19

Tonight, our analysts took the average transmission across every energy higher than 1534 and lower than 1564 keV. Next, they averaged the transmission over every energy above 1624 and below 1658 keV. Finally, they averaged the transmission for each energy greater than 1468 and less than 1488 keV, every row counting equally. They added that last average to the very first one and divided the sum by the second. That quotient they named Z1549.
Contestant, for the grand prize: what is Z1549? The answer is 2.0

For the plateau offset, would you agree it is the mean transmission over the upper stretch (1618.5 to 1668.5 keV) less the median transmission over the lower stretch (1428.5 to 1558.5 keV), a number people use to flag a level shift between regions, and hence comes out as -0.2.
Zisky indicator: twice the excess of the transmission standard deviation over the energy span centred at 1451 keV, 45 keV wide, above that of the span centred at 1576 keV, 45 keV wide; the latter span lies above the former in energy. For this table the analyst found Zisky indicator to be -0.4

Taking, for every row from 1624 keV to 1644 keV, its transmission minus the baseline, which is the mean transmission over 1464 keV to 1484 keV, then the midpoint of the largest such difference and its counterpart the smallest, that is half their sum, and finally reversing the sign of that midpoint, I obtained 0.20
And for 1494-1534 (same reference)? 0.12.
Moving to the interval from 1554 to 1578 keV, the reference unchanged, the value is 1.20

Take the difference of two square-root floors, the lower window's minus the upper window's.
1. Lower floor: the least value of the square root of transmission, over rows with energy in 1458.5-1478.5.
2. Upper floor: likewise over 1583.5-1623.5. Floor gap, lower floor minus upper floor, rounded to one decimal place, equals 0.2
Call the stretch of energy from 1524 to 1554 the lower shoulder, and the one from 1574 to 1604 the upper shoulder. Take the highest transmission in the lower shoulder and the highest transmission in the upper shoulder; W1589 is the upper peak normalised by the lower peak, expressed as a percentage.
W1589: 86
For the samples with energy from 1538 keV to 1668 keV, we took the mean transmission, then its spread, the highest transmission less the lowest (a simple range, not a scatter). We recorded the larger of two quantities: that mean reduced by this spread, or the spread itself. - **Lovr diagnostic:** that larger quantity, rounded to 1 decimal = 2.2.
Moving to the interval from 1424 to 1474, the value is 3.8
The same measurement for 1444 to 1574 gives 2.7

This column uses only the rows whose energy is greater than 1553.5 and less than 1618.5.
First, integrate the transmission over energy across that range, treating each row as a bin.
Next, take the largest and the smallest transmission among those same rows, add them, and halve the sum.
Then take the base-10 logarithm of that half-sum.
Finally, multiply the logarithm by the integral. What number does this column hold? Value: 128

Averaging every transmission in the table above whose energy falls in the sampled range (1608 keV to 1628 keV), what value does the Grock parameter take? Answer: 4.33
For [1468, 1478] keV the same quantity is 4.55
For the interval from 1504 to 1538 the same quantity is 4.44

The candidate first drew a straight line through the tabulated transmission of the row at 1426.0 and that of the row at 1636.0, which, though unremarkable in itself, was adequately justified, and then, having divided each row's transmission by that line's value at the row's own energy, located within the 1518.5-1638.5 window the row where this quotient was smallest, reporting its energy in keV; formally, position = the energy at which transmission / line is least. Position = 1571.0 keV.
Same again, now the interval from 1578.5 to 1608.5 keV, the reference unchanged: 1581.0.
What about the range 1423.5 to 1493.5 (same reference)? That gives 1436.0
